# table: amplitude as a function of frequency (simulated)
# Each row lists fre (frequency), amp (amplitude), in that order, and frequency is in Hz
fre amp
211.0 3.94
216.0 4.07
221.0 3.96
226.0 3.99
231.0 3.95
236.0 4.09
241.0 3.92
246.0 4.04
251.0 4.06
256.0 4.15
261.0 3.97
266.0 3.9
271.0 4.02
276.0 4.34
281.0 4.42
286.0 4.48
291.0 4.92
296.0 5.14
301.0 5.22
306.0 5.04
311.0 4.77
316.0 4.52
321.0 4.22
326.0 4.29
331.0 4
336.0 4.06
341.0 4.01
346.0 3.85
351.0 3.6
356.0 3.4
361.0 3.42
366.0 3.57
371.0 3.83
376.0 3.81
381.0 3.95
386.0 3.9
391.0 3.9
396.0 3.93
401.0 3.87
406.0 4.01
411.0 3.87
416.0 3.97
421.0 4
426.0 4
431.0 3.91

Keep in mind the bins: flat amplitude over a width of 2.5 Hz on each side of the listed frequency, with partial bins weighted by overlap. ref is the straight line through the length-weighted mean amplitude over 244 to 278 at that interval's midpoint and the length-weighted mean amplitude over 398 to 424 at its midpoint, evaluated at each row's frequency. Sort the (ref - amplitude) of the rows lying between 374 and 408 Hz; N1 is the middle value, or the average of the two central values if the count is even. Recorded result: 0.06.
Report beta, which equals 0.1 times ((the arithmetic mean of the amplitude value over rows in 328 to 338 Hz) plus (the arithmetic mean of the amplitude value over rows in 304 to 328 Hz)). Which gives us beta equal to 0.86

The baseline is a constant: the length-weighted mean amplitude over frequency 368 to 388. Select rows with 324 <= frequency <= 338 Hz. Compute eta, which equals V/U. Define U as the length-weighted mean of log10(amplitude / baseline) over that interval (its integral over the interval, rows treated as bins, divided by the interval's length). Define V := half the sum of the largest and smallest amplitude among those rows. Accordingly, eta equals 154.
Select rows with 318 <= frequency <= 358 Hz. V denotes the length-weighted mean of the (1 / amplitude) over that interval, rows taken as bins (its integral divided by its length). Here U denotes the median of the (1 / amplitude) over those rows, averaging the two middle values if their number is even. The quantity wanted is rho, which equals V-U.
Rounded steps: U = 0.250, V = 0.255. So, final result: 0.0053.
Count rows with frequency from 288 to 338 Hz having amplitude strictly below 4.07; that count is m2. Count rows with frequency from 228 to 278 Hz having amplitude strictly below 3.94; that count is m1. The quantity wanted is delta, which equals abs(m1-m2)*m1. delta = 0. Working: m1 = 2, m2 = 2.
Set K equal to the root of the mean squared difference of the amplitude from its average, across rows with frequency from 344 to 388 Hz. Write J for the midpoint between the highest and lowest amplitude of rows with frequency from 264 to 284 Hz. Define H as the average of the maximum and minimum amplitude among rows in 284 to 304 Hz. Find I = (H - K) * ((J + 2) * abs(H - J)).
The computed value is 20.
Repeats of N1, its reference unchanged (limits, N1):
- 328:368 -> 0.27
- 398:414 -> 0.07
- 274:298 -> -0.44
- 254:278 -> 0.04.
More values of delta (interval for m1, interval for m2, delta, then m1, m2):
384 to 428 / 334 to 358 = 0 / 5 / 5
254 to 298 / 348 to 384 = 6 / 1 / 7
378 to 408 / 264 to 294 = 8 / 4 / 2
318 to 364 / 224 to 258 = 4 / 4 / 5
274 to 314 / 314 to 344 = 0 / 0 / 3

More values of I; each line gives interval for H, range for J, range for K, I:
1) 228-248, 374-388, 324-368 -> 3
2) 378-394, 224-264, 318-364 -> 2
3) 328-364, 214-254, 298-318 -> 6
